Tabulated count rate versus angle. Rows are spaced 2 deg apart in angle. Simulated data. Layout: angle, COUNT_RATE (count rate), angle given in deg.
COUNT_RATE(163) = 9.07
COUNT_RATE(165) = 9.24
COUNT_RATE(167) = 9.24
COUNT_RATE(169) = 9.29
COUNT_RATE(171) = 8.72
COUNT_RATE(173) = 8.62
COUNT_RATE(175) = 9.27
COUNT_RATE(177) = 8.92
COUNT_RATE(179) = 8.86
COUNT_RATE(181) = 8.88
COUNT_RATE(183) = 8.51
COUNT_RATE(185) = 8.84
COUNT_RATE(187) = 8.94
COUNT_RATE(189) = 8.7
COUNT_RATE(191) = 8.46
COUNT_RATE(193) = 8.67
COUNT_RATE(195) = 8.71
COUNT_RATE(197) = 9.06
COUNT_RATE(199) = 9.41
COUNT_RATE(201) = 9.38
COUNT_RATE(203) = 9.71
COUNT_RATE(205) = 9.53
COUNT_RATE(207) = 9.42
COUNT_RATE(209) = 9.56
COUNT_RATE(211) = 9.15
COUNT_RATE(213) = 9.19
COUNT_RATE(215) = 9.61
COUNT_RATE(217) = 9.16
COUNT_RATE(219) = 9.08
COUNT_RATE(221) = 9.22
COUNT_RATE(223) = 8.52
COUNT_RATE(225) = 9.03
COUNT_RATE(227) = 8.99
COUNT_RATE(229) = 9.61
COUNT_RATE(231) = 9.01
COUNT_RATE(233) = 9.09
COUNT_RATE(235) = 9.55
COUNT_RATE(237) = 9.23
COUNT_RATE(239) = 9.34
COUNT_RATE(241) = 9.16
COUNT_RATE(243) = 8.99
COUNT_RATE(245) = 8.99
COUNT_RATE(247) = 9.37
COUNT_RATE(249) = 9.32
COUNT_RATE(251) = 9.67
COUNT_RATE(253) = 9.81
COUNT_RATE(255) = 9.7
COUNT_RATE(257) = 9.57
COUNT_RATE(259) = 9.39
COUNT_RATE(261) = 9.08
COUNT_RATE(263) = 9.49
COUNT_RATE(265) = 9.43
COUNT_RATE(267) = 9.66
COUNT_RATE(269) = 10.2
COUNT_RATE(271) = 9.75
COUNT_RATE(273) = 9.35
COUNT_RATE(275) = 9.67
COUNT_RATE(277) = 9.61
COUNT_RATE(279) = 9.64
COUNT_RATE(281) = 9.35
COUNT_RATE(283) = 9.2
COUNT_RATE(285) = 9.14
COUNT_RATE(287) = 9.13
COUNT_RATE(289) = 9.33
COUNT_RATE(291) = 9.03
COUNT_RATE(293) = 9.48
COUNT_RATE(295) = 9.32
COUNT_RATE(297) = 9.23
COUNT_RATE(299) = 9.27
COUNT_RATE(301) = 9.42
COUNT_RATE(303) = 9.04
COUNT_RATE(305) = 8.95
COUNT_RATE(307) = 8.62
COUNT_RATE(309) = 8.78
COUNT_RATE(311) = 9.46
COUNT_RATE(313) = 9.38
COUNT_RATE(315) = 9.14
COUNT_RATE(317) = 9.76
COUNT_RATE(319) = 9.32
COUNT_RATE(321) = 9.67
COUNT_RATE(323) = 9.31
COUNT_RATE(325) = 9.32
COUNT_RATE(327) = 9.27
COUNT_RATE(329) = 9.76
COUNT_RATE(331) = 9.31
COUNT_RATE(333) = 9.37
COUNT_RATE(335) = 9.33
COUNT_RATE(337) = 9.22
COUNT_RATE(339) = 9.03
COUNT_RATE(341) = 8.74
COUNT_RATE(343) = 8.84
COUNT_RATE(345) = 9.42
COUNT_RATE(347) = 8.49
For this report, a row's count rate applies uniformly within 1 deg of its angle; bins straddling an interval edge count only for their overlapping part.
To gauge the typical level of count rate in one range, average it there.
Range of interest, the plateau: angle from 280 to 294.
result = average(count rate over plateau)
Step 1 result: 9.24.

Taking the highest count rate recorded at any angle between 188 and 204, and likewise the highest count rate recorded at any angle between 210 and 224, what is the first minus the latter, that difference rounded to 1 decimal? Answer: 0.1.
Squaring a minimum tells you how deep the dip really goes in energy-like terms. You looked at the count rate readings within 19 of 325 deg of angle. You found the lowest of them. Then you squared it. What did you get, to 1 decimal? 74.3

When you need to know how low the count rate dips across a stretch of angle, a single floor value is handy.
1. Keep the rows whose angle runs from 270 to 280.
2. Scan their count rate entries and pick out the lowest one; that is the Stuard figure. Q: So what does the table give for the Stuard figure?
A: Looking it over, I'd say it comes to 9.35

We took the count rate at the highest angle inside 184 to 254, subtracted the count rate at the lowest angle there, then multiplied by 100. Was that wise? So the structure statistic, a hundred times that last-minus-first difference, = 97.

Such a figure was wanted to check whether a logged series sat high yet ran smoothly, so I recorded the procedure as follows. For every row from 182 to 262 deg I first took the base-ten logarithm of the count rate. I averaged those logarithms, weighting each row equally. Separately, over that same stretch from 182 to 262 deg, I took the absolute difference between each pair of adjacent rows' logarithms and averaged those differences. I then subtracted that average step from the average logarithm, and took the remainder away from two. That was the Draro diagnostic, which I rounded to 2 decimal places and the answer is 1.05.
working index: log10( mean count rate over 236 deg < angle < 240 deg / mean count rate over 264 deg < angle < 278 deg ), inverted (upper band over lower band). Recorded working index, 0.018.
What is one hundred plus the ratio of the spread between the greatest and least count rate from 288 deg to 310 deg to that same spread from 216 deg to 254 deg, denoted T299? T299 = 100.7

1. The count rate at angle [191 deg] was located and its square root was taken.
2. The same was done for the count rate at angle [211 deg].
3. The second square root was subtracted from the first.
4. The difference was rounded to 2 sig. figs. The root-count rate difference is -0.12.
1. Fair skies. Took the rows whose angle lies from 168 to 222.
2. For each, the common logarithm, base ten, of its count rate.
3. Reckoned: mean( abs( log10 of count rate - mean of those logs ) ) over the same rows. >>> 0.0142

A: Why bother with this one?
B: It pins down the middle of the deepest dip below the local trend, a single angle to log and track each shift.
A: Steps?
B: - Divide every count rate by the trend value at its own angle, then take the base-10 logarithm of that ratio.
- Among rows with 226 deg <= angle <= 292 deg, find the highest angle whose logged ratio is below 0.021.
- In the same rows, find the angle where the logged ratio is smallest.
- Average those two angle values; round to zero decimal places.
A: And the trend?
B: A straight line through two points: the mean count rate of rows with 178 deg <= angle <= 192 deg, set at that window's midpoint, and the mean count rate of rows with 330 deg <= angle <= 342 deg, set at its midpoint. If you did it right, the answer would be 291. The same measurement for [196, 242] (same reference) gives 232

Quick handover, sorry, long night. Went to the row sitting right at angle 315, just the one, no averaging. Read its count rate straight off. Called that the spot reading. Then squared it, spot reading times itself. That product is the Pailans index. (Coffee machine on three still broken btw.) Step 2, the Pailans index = 84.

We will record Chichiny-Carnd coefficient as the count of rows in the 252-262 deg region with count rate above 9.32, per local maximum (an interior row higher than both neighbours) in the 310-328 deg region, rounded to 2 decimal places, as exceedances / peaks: 1.33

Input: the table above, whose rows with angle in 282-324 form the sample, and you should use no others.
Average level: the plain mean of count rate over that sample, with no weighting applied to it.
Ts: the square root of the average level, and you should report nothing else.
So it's 3.04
